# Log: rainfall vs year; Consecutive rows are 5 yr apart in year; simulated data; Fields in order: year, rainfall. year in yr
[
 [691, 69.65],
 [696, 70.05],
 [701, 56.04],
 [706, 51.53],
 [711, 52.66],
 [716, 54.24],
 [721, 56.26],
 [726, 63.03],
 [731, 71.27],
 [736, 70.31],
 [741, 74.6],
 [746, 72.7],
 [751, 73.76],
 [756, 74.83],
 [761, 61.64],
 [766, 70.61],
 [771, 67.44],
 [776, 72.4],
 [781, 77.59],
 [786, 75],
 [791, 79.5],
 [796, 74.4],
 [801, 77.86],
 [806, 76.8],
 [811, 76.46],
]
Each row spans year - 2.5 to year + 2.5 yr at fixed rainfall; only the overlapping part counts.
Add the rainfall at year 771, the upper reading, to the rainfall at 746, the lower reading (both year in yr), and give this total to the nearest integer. 140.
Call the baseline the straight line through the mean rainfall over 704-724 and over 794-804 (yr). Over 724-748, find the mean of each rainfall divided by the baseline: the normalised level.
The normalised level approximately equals 1.18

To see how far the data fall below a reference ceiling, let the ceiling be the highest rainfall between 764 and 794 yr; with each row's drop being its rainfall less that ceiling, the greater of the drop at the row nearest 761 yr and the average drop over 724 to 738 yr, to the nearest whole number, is -11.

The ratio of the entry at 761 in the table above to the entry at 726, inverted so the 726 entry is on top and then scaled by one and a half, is 1.53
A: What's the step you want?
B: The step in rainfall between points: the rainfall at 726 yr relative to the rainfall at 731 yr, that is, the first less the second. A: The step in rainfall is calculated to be -8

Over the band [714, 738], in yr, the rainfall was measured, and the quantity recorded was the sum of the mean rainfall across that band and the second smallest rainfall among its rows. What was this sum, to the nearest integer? 119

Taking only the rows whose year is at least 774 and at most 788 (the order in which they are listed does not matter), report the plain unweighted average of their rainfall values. 75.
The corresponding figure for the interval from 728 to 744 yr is 72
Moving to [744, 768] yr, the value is 71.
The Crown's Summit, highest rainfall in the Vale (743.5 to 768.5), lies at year 756 yr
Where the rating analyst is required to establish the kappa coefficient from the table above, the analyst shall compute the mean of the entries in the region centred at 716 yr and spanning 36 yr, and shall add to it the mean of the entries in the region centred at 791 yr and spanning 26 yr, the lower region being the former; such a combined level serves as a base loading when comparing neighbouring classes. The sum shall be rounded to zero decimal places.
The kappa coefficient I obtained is 135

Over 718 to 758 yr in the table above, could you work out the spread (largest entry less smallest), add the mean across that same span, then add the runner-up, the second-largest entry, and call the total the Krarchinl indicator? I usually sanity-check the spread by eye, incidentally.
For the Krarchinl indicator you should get 163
